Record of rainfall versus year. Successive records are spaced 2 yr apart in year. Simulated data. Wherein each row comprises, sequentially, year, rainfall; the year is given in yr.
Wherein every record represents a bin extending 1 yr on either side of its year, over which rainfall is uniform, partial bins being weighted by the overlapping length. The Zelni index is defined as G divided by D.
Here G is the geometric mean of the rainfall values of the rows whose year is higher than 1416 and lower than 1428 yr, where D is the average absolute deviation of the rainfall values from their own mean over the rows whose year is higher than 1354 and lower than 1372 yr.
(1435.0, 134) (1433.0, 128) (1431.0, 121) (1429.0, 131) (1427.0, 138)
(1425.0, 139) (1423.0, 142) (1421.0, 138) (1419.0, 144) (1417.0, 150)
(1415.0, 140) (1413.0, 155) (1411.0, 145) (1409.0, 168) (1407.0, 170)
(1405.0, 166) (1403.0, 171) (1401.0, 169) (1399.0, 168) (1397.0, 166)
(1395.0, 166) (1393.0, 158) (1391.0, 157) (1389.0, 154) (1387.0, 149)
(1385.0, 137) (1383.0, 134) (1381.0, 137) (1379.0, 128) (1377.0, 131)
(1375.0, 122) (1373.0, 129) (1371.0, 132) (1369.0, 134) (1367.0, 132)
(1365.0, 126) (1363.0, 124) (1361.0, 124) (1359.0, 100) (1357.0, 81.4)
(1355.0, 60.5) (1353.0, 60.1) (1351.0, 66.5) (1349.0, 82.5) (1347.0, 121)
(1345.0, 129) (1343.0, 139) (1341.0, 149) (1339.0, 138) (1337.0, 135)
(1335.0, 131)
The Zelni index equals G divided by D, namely 7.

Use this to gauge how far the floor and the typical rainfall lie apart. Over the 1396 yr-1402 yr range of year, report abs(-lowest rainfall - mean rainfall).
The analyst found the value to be 334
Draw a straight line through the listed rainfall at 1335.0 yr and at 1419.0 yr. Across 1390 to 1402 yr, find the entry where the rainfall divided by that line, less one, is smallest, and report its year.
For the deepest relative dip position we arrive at 1391.0 yr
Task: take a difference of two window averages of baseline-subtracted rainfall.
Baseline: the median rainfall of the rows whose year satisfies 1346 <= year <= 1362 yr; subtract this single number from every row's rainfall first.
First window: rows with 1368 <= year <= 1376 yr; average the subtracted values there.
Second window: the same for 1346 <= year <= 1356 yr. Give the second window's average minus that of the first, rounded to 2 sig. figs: -51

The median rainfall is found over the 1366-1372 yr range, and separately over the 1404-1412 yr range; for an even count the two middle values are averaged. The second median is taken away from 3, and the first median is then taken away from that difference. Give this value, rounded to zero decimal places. -296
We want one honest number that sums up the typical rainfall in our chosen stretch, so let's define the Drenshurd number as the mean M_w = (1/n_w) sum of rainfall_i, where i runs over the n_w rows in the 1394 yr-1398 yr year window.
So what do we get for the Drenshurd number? 166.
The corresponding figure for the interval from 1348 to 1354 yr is 70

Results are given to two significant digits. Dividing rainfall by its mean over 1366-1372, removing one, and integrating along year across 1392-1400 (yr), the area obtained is 1.9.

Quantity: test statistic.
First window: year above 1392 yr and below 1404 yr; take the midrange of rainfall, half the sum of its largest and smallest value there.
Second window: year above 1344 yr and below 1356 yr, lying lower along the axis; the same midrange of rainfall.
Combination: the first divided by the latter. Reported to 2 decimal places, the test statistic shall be 1.74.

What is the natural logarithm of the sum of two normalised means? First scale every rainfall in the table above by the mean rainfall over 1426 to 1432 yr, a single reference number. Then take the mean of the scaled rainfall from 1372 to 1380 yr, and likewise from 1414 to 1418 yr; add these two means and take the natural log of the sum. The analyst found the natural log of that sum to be 0.74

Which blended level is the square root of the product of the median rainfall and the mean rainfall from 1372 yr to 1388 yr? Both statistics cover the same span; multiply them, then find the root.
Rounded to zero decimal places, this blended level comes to 133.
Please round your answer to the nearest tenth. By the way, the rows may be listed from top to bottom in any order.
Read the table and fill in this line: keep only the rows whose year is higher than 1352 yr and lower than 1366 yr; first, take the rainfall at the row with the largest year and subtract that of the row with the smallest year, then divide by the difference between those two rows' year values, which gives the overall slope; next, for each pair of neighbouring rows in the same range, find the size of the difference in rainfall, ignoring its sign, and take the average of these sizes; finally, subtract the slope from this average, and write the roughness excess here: 5.5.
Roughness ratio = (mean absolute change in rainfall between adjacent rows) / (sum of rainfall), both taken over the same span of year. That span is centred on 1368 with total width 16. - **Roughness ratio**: 0.003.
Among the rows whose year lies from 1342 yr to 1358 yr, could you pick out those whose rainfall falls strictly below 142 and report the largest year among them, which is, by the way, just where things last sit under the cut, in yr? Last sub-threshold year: 1357.0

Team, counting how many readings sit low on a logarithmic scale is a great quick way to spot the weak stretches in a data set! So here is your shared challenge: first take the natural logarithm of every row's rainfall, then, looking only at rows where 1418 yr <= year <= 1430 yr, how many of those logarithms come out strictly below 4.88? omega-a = 1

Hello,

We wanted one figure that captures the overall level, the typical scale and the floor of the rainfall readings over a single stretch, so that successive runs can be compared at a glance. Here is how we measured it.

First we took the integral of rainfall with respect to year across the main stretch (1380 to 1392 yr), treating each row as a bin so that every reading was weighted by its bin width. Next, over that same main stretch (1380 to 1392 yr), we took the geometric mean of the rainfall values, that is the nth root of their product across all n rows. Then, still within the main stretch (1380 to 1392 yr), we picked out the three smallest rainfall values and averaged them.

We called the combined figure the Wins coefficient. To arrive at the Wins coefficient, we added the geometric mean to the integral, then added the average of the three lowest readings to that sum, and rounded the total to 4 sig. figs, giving 2016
